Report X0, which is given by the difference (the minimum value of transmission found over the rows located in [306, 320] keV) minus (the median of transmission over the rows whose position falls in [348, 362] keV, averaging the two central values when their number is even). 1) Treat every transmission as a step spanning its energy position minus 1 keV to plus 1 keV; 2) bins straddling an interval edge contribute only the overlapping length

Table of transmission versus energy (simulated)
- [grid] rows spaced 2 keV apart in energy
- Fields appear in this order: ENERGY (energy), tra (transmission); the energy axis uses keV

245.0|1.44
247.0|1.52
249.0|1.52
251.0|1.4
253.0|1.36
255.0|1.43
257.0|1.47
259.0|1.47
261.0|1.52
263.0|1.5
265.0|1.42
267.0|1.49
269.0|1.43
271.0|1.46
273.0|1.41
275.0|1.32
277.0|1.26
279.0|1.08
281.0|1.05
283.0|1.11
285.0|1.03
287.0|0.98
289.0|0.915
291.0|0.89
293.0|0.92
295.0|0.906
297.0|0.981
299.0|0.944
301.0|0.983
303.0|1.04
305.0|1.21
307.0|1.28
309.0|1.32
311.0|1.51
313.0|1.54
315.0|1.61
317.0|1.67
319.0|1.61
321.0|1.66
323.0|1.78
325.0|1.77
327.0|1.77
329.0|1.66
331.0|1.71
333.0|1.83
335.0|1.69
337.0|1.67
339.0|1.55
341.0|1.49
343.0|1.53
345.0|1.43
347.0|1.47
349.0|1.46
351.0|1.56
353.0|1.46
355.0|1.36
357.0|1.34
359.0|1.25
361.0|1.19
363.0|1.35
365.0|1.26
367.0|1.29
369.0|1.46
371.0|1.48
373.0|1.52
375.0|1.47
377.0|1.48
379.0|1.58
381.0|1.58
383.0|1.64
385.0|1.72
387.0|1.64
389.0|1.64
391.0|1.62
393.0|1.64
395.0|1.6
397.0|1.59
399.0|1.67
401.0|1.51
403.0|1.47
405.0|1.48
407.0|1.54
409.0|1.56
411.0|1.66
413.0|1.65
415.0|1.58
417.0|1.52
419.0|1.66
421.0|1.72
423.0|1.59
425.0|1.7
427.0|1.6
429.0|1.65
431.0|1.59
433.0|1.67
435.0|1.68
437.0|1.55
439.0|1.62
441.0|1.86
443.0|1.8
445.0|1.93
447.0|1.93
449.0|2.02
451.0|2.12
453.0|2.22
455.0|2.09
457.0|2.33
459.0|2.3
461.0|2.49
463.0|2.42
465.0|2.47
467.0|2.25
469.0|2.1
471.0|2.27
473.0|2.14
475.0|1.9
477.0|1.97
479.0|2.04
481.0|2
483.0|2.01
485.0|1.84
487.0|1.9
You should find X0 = -0.08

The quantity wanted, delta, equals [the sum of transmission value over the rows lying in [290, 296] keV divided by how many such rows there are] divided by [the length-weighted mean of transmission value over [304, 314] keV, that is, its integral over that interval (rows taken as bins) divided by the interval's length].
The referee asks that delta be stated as 0.7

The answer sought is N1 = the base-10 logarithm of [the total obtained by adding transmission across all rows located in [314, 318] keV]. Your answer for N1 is 0.52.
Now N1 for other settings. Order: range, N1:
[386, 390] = 0.52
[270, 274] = 0.46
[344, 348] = 0.46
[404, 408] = 0.48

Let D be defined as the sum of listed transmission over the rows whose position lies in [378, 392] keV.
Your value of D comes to 11.4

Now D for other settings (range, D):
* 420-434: 11.5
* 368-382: 10.6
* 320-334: 12.2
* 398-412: 10.9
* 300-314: 8.9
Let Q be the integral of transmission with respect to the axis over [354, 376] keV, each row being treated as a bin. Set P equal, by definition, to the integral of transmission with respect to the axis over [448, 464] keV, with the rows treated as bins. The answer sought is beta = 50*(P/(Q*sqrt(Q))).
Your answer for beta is 11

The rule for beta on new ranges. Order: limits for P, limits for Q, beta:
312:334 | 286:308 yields 18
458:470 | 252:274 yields 8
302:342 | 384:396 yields 36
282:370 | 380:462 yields 4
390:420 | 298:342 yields 4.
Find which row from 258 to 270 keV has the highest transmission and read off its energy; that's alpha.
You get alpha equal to 261.0 keV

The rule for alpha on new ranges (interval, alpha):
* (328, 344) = 333.0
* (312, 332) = 323.0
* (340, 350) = 343.0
